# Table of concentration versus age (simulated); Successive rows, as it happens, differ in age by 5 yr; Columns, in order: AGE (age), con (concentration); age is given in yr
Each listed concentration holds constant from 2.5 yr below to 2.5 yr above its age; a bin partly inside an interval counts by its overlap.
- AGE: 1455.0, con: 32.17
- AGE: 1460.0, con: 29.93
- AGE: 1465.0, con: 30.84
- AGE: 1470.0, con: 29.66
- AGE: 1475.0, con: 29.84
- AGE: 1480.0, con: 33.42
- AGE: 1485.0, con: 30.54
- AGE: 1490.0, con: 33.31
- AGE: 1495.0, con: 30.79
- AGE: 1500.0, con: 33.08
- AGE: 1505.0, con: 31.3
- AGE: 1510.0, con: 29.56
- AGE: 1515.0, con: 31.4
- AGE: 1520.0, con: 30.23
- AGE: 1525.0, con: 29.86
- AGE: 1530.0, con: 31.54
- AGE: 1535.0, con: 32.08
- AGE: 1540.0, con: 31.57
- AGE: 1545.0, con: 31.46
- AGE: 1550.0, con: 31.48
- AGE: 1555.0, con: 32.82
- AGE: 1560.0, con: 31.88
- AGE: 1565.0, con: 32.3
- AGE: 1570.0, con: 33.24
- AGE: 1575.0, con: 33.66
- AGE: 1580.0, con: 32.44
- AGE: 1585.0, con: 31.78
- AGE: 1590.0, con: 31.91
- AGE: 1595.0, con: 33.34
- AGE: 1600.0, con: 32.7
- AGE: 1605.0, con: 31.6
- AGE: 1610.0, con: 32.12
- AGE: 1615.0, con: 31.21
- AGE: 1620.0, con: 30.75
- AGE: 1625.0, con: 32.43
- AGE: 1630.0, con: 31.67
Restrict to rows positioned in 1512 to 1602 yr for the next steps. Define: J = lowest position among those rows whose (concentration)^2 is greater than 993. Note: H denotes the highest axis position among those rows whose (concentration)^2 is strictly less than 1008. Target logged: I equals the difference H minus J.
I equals 20 yr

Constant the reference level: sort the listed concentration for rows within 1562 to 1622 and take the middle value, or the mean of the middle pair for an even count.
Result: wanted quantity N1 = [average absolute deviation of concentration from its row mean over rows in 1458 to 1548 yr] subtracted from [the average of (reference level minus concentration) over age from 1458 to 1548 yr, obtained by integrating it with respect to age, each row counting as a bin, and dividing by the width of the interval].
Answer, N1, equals 0.1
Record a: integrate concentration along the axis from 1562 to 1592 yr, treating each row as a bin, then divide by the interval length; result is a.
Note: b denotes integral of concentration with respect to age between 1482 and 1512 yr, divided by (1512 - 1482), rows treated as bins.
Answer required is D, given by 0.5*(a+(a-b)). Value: 16.8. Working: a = 32.6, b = 31.5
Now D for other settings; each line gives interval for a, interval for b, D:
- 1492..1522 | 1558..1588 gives 14.8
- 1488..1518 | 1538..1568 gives 15.5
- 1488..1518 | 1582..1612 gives 15.4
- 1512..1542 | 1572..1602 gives 14.8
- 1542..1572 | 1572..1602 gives 15.8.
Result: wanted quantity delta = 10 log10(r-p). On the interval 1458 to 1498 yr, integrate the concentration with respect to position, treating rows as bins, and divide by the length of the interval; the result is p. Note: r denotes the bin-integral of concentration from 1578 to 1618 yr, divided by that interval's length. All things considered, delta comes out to 0.2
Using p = 31.1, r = 32.1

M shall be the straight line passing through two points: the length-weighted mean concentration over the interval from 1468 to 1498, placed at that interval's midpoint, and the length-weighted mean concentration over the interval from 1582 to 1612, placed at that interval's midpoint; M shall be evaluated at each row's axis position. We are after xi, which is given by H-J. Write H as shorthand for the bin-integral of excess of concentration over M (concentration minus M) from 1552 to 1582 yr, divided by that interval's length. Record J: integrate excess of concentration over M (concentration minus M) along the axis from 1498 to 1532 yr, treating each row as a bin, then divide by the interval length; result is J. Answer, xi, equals 1.3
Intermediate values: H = 0.71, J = -0.6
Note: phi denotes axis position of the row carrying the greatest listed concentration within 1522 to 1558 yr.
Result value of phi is 1555.0 yr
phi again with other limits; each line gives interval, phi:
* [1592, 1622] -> 1595.0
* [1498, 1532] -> 1500.0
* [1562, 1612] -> 1575.0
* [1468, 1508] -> 1480.0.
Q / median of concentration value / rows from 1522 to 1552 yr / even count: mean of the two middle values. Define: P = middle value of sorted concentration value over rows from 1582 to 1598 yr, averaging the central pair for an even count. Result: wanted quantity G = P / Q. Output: 1.01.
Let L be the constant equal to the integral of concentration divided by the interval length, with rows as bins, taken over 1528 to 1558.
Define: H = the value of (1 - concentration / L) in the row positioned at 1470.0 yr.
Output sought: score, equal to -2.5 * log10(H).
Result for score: 2.9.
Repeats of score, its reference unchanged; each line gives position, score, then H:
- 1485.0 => 3.5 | 0.04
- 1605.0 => 5.3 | 0.01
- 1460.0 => 3.1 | 0.06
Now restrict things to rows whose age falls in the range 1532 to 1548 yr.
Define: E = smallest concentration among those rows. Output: 31.46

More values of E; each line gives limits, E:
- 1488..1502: 30.79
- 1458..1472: 29.66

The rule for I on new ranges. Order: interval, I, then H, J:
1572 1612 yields 30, 1605.0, 1575.0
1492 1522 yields 20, 1520.0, 1500.0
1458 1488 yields 5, 1485.0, 1480.0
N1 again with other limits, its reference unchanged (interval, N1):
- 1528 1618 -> -0.5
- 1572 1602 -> -1.0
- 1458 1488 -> 0.5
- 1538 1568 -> -0.2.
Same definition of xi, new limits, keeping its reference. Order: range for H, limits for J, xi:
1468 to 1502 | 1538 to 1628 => 0.2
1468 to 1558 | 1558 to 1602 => -0.7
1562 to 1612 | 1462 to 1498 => 0.4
